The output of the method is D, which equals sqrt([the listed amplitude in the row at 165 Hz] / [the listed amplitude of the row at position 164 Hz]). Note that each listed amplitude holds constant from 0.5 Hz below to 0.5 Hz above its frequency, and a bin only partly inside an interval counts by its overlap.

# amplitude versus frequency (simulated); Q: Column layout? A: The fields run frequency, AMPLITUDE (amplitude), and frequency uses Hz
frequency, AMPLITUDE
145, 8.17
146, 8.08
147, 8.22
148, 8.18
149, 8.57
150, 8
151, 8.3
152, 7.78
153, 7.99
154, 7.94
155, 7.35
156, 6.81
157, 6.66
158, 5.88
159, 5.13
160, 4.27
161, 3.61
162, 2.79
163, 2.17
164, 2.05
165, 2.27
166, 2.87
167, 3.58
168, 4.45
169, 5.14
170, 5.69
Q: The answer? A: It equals 1.05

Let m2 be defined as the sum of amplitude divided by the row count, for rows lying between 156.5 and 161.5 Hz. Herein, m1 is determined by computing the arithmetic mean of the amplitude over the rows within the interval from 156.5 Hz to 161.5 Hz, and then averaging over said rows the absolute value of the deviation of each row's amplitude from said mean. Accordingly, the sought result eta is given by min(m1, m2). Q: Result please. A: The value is 0.9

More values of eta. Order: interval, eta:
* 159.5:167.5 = 0.7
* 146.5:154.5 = 0.2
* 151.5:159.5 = 0.8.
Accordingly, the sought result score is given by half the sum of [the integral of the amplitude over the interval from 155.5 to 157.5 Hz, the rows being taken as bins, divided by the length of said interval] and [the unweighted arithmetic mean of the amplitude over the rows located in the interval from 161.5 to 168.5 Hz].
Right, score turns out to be 4.8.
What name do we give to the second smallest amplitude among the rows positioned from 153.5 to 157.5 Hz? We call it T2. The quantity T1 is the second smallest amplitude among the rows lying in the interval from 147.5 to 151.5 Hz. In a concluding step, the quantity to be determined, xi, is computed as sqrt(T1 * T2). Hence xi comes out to 7.5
